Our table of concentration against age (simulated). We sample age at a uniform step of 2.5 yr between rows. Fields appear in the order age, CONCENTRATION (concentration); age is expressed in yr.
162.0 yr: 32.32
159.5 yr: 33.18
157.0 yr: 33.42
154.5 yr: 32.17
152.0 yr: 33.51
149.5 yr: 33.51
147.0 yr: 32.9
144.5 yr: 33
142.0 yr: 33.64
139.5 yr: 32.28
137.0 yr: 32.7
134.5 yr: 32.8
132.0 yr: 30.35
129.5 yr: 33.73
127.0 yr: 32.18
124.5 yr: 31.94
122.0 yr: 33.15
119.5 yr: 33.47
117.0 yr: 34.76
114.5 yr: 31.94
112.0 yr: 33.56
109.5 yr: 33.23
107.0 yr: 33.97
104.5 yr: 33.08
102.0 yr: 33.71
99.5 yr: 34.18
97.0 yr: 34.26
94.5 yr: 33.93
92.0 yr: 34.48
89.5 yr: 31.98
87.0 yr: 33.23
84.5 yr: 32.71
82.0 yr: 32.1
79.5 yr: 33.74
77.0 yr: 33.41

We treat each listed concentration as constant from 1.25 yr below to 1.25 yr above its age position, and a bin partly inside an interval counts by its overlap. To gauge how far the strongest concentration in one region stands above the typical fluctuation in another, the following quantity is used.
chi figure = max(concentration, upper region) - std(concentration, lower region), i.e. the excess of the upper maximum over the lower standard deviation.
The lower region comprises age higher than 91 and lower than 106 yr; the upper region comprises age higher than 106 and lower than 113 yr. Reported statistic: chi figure 33.5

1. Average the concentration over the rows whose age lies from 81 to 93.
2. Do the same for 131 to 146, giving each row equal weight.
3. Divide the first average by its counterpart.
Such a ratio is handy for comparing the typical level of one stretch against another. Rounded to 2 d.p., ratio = 1.01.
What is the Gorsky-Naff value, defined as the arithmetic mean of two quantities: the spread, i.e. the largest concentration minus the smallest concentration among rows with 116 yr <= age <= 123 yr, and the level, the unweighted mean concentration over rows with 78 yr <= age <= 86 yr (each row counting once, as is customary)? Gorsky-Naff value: 17.2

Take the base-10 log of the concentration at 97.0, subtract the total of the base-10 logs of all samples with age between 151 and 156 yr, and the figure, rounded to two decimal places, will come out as -1.50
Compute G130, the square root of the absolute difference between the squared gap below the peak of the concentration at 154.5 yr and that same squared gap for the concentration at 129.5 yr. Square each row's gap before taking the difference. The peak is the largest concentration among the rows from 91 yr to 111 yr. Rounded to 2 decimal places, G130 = 2.18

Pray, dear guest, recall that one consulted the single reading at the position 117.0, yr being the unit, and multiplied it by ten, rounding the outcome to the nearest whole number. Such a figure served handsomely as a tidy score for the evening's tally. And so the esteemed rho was 348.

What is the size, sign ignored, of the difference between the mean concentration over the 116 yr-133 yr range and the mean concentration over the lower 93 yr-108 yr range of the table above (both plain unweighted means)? 1.06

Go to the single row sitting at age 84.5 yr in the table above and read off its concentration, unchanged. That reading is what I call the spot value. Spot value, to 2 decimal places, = 32.71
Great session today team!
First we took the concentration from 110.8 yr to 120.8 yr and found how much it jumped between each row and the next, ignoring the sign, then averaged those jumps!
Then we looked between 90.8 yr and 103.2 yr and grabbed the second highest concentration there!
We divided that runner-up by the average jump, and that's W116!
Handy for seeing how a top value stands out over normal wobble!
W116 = 18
